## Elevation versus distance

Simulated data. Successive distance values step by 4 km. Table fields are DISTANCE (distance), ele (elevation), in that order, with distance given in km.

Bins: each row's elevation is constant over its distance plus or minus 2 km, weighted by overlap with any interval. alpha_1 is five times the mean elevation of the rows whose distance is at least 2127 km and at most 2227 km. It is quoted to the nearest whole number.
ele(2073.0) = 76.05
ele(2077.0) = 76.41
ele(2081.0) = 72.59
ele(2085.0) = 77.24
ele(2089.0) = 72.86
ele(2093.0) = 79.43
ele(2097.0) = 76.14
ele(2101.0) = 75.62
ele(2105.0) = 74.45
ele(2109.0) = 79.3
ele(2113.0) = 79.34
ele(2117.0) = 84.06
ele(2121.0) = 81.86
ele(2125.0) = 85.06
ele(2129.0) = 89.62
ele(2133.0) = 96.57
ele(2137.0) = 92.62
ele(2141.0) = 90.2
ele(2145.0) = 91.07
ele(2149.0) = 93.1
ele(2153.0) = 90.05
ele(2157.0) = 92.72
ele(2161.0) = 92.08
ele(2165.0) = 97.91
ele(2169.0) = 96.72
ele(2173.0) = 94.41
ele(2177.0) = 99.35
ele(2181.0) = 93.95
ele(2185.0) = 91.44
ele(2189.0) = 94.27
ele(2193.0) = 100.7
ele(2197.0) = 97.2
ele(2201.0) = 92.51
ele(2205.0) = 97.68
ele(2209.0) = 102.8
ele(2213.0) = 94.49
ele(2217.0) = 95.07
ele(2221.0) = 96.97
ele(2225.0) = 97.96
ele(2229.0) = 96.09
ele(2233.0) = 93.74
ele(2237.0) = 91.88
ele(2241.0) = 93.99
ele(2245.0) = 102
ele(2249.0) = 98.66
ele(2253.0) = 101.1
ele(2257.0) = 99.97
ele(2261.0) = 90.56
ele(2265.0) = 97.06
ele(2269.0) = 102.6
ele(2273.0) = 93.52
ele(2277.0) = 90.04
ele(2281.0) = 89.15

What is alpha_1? 474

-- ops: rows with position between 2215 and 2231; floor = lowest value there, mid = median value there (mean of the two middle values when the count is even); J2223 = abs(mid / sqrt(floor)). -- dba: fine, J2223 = 9.9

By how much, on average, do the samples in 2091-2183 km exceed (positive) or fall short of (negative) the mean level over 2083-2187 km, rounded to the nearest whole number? 1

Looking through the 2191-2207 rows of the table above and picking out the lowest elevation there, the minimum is 92.51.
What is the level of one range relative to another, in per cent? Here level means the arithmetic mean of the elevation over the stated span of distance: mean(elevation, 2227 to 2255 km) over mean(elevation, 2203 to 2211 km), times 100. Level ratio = 97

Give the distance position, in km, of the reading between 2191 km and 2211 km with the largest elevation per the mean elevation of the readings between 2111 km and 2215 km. 2209.0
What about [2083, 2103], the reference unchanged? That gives 2093.0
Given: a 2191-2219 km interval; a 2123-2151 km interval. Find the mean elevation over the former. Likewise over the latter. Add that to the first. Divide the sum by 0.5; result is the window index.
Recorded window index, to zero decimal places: 377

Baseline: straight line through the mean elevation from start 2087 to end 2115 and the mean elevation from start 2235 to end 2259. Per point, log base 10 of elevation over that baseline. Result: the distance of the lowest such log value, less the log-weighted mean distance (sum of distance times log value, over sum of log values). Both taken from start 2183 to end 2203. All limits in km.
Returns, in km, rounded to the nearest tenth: 8.2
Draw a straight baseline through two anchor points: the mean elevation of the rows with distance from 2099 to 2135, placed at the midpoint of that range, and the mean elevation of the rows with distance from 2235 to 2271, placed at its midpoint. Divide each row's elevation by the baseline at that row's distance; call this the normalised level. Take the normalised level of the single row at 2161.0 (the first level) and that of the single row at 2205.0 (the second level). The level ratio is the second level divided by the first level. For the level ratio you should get 1.01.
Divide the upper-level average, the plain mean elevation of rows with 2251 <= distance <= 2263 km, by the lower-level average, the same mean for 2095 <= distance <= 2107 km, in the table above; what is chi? 1.29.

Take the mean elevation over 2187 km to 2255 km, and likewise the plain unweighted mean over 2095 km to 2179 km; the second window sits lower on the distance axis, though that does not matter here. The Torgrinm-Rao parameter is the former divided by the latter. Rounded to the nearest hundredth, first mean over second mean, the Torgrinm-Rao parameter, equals 1.10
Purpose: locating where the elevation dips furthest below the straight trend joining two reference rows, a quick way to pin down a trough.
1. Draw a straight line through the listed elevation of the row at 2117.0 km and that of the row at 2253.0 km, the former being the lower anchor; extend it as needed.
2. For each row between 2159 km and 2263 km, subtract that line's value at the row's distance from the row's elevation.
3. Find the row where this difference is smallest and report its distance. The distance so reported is 2261.0 km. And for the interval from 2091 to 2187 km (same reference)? 2105.0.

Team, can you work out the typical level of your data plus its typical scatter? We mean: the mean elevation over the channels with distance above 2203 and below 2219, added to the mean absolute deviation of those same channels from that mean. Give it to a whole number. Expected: 100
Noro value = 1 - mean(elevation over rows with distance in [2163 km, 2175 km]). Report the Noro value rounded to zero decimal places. -95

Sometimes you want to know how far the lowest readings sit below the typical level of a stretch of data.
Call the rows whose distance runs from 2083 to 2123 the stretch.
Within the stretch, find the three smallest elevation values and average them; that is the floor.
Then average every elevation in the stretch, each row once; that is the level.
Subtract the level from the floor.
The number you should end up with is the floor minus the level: -3.7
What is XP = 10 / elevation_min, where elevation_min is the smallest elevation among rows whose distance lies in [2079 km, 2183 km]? 0.138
